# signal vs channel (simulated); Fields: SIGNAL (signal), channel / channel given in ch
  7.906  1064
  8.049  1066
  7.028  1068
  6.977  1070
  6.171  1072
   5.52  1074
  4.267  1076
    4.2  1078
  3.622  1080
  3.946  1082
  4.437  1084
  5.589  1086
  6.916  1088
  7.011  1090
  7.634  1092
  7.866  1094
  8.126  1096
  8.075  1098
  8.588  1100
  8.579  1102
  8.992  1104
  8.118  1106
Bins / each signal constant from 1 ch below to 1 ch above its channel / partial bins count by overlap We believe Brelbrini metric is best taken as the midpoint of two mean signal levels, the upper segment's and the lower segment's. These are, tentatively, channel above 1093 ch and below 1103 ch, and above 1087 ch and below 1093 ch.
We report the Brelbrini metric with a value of 7.7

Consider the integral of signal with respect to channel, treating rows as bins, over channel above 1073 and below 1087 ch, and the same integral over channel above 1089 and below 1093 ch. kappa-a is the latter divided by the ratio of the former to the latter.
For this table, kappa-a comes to 14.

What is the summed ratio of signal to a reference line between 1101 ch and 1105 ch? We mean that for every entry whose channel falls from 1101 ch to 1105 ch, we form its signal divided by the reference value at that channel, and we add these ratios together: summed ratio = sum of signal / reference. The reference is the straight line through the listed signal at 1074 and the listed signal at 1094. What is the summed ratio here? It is 1.97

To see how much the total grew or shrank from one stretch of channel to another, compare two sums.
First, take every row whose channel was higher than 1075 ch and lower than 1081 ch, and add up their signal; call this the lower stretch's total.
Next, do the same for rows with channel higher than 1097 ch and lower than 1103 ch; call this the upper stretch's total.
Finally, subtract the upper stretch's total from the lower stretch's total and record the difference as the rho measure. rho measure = -13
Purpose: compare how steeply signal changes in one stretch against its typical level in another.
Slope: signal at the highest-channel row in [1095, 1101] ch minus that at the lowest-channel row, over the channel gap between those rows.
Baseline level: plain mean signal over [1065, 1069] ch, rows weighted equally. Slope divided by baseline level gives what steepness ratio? 0.015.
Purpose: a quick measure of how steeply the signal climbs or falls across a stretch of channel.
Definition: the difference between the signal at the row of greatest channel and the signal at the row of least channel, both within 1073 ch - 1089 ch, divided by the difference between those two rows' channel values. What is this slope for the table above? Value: 0.10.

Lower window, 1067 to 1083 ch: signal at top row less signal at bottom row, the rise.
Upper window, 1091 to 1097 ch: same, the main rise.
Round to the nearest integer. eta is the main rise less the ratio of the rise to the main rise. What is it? 7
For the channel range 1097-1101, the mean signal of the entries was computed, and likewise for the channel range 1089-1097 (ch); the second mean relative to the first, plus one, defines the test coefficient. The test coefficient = 1.92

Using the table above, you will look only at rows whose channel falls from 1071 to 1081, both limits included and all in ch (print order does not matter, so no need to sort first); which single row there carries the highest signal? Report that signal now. 6.171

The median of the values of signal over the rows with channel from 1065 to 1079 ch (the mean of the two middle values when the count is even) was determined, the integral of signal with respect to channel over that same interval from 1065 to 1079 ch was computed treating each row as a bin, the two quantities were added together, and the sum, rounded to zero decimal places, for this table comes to 91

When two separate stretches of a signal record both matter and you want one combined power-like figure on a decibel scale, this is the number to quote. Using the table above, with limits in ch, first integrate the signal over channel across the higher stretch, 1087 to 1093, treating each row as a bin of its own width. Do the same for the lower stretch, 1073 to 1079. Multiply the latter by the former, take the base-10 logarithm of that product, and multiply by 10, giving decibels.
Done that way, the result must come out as 30.8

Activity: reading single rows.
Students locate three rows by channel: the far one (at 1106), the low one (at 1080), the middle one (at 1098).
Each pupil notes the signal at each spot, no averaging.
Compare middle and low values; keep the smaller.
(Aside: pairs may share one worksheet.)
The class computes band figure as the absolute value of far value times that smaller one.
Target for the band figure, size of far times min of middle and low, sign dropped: 29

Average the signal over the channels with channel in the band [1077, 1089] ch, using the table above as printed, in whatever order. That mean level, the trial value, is 4.8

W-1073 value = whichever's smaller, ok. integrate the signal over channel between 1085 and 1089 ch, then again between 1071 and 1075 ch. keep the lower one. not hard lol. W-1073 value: 23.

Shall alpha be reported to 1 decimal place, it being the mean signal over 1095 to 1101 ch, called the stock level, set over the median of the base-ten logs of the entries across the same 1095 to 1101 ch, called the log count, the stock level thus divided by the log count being 9.1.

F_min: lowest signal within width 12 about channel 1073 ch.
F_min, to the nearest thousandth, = 4.200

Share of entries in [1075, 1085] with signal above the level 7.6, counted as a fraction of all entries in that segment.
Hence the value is 0.00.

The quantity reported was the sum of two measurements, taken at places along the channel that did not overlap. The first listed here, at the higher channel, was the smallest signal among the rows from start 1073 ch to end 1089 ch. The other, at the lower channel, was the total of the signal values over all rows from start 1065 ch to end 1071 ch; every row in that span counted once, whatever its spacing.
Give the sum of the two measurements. 25.7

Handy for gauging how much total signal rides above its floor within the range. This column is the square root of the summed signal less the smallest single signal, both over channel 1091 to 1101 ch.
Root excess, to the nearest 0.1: 5.7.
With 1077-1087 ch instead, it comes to 4.3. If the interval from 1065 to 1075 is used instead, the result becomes 5.3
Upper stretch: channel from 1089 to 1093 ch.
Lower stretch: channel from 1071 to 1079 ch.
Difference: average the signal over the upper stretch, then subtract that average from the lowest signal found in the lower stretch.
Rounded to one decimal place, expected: -3.1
